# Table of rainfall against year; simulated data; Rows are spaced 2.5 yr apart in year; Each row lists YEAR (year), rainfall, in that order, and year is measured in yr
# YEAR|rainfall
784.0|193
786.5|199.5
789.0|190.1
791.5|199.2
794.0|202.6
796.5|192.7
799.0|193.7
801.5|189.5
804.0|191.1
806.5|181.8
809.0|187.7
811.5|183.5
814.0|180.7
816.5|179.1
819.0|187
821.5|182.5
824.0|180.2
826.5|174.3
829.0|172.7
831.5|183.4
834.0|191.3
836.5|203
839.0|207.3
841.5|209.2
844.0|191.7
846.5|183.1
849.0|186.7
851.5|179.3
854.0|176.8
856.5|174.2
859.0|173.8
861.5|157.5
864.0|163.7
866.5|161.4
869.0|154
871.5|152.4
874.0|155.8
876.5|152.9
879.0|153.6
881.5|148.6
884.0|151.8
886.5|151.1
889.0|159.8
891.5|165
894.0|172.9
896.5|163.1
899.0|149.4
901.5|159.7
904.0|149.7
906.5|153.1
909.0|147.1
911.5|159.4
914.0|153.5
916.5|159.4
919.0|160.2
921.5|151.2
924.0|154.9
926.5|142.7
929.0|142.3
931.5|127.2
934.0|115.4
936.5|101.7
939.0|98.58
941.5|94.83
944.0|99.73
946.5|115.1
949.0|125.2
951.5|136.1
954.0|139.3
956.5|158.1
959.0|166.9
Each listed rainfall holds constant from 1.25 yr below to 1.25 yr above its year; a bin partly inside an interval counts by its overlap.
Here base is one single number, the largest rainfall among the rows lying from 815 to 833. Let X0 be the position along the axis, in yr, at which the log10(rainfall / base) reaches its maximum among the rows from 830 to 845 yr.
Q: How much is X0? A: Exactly 841.5 yr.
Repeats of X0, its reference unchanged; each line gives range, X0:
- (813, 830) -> 819.0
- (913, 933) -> 919.0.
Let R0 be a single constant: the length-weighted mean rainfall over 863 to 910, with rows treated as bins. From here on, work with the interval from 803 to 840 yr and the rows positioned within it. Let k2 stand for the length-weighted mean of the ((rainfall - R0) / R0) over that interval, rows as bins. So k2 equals 0.19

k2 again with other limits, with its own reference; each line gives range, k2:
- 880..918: 0.00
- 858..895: 0.01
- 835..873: 0.14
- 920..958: -0.18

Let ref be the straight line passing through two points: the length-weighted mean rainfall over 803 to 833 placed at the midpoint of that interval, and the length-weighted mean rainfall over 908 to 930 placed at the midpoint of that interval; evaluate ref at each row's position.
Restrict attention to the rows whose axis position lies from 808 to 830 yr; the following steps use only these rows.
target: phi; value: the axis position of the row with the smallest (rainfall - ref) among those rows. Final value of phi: 829.0 yr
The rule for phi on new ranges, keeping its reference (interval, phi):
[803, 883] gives 881.5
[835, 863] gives 861.5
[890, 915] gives 899.0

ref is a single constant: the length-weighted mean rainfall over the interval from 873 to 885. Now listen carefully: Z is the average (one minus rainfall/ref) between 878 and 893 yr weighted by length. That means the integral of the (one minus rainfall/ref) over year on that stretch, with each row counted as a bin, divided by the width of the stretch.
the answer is -0.02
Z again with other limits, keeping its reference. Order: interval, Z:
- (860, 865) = -0.06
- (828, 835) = -0.20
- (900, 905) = -0.01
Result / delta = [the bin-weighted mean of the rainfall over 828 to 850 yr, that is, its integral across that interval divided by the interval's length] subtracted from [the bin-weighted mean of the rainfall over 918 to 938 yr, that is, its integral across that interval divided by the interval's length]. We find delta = -56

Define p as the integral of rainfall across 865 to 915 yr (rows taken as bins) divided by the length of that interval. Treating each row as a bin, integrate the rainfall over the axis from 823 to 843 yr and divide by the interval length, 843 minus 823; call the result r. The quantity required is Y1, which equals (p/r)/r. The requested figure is 0.0043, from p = 156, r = 190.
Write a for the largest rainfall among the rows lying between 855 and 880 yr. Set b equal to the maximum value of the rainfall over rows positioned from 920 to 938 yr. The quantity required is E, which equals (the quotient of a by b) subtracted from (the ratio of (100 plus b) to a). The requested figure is 0.3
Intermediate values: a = 174.2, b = 154.9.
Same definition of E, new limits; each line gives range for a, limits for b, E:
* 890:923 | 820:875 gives 1.0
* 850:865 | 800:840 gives 0.8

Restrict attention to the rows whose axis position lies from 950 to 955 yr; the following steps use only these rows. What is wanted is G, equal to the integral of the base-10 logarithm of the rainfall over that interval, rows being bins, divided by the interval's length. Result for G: 2.14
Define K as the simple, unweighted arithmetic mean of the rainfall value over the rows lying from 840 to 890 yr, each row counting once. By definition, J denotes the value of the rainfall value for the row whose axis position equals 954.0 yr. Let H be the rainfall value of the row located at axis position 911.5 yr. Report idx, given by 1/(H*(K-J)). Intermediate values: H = 159.4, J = 139.3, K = 167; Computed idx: 0.0002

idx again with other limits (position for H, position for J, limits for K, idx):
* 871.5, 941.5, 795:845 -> 0.0001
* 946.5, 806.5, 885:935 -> -0.0003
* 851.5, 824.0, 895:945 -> -0.0001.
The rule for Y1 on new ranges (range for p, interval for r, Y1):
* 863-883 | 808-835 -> 0.0047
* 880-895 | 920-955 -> 0.0101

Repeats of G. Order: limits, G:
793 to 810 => 2.28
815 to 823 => 2.26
